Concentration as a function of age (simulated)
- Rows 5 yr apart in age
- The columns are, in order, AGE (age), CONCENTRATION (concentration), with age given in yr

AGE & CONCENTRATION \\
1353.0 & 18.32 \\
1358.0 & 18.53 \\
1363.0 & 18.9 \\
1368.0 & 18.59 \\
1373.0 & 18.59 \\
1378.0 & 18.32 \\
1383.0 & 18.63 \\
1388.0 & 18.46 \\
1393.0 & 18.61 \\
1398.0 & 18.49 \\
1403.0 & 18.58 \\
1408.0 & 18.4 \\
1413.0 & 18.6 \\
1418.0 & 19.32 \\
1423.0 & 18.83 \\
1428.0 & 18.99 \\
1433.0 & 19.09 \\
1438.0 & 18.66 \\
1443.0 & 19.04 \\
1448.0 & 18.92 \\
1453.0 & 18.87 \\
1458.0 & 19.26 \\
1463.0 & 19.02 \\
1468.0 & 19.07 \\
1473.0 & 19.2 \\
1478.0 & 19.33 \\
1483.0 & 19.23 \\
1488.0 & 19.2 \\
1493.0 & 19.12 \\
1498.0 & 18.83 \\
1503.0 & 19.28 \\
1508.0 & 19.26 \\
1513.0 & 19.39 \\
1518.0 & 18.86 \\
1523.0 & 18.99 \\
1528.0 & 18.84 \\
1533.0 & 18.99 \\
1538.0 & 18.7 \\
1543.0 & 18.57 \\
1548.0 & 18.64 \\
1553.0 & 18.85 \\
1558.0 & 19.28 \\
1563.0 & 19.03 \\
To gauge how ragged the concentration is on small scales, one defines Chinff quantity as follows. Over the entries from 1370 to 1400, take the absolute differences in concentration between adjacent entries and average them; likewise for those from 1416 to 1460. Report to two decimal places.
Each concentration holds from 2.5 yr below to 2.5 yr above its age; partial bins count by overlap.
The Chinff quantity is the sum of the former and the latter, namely 0.47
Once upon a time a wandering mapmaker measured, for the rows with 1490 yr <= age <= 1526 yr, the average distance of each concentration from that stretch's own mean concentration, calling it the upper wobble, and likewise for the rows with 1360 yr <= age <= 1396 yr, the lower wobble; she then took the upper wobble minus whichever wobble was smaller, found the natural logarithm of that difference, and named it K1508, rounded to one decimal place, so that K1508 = -2.7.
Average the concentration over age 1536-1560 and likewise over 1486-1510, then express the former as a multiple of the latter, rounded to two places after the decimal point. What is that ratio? 0.98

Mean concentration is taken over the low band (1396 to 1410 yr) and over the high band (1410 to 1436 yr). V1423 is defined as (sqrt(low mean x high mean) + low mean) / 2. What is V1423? 18.61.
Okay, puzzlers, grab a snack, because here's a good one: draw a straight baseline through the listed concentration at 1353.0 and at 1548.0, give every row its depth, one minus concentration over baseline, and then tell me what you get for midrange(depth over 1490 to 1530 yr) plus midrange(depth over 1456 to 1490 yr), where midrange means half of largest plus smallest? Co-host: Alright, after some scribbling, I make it -0.064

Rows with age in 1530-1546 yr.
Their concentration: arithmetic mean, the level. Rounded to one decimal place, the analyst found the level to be 18.8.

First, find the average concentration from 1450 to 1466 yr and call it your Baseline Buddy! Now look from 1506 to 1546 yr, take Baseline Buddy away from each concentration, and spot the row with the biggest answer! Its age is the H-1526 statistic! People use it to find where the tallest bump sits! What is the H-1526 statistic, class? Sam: 1513.0 yr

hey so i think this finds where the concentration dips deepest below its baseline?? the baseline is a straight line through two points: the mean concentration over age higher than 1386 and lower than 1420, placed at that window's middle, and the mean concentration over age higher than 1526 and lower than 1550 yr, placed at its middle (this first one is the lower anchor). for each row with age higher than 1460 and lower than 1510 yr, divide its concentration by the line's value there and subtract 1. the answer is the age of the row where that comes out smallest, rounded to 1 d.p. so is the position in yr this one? 1498.0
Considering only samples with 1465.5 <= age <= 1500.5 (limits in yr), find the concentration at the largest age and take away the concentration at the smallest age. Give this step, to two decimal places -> -0.24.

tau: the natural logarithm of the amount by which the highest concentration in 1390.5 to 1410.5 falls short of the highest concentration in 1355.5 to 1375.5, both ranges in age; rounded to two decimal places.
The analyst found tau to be -1.24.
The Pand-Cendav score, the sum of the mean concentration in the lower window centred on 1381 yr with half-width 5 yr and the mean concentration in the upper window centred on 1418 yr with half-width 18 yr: 37.3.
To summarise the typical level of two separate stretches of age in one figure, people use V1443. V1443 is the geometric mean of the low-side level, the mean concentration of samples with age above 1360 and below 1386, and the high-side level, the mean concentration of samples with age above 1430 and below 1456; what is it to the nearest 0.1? 18.8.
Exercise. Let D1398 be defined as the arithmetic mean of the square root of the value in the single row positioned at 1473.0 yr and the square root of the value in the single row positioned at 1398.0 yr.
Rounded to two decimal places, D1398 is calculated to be 4.34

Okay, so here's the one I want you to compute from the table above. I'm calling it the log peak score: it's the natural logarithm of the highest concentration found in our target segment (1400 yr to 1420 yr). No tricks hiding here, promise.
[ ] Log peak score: 2.961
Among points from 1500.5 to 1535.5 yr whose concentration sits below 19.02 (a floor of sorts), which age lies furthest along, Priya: 1533.0 yr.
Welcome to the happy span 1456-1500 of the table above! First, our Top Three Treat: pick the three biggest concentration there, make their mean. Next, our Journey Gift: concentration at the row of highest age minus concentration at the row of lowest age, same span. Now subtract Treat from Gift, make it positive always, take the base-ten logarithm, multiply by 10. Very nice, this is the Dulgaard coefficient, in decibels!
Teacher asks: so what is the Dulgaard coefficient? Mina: 12.9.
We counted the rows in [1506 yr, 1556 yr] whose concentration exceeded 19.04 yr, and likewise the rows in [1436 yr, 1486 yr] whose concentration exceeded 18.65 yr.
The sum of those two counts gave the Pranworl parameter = 12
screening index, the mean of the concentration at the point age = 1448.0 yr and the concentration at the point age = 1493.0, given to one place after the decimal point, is 19.0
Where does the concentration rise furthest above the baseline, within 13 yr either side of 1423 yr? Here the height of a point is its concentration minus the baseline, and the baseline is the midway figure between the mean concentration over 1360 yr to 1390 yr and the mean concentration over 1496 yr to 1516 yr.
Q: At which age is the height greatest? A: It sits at 1418.0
